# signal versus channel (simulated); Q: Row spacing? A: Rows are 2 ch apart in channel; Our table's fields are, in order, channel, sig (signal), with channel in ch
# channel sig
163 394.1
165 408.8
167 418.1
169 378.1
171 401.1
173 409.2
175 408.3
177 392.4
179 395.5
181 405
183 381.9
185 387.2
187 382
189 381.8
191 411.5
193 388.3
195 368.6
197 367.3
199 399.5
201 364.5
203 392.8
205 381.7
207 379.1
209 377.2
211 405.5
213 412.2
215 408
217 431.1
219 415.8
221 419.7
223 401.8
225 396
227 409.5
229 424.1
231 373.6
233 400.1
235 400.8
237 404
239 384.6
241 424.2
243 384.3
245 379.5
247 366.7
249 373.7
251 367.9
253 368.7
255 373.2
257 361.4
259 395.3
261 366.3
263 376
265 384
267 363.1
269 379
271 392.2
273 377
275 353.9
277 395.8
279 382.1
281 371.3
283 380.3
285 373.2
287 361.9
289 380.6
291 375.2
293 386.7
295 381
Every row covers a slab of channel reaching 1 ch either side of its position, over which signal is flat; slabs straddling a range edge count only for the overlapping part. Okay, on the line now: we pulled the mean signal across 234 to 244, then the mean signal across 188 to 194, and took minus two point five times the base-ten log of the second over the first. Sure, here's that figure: 0.016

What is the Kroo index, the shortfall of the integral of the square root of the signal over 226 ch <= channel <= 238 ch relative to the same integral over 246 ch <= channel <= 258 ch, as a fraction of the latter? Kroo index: -0.044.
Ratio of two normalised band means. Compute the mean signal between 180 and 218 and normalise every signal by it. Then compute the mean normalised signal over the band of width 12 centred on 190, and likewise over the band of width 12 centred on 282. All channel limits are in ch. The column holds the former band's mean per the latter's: 1.02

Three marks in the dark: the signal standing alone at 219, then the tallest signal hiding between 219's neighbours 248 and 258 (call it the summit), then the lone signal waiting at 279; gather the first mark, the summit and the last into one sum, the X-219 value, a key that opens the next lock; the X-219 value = 1172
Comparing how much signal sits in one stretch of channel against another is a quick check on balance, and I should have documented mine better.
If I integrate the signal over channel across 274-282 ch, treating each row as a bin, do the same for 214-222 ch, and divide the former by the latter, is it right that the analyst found 0.90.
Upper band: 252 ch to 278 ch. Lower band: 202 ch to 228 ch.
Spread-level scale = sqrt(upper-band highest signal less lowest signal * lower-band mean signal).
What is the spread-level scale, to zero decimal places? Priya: 130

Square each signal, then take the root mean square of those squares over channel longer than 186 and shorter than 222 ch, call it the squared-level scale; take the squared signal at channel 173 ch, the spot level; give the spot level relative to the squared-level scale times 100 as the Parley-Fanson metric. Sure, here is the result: 107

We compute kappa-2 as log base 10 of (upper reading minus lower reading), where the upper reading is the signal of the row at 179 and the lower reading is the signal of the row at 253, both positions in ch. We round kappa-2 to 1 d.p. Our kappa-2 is 1.4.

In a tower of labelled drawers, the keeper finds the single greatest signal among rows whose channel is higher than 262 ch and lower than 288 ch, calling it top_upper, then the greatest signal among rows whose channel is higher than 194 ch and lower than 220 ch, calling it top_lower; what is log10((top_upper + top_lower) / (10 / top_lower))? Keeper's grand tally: 4.55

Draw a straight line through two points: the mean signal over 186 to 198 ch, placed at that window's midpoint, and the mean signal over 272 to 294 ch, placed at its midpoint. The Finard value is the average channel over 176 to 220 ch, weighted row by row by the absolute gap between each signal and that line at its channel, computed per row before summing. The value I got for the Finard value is 204.0 ch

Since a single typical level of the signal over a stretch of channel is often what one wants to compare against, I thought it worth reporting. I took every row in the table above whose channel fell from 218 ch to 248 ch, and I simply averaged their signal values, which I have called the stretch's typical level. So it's 399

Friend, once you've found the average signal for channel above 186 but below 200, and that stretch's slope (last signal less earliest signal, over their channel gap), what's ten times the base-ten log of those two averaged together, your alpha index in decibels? 22.9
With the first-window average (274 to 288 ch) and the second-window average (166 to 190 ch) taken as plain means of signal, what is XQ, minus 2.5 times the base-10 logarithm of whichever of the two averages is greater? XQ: -6.492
